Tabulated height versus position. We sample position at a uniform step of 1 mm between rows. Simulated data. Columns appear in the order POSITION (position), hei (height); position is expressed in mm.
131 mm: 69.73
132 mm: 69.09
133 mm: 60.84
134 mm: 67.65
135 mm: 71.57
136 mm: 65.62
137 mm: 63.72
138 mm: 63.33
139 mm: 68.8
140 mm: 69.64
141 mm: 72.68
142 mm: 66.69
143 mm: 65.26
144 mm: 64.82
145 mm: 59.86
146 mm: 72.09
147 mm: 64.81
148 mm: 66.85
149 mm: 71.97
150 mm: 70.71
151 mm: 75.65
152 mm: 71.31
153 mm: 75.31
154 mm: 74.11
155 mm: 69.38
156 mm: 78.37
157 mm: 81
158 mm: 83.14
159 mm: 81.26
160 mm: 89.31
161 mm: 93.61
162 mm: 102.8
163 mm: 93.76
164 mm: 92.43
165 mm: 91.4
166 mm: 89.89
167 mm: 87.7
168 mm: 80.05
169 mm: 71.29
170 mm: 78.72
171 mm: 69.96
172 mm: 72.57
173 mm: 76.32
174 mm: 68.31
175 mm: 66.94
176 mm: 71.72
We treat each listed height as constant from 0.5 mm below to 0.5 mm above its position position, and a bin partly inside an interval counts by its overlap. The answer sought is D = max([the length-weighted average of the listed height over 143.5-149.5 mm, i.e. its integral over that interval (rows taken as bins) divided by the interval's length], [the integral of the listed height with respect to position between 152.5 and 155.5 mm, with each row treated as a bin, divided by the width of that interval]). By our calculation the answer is 73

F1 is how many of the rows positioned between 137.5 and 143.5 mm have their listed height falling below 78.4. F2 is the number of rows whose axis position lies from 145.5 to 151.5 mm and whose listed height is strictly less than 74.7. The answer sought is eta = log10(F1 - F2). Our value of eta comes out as 0.00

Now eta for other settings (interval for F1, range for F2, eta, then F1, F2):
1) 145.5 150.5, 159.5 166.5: 0.70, 5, 0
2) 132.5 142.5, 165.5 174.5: 0.78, 10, 4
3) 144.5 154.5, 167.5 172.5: 0.85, 10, 3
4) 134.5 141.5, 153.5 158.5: 0.70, 7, 2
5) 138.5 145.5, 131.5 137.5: 0.00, 7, 6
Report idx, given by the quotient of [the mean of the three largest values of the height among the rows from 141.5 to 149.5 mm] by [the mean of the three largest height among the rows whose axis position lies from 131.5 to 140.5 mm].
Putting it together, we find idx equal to 1.00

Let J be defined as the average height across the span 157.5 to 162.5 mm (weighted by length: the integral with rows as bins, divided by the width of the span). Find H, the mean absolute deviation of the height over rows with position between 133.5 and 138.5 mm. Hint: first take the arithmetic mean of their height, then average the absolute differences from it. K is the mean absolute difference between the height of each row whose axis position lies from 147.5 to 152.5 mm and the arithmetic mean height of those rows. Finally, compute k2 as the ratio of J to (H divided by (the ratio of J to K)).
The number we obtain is 1556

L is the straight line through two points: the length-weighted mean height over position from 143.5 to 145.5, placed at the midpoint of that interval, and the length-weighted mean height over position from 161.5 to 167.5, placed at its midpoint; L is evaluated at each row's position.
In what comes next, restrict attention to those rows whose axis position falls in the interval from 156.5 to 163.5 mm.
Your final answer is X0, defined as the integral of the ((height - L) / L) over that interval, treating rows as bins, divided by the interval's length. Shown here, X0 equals 0.04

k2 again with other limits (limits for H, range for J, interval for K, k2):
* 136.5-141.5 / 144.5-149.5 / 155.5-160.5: 475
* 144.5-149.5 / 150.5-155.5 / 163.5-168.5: 385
